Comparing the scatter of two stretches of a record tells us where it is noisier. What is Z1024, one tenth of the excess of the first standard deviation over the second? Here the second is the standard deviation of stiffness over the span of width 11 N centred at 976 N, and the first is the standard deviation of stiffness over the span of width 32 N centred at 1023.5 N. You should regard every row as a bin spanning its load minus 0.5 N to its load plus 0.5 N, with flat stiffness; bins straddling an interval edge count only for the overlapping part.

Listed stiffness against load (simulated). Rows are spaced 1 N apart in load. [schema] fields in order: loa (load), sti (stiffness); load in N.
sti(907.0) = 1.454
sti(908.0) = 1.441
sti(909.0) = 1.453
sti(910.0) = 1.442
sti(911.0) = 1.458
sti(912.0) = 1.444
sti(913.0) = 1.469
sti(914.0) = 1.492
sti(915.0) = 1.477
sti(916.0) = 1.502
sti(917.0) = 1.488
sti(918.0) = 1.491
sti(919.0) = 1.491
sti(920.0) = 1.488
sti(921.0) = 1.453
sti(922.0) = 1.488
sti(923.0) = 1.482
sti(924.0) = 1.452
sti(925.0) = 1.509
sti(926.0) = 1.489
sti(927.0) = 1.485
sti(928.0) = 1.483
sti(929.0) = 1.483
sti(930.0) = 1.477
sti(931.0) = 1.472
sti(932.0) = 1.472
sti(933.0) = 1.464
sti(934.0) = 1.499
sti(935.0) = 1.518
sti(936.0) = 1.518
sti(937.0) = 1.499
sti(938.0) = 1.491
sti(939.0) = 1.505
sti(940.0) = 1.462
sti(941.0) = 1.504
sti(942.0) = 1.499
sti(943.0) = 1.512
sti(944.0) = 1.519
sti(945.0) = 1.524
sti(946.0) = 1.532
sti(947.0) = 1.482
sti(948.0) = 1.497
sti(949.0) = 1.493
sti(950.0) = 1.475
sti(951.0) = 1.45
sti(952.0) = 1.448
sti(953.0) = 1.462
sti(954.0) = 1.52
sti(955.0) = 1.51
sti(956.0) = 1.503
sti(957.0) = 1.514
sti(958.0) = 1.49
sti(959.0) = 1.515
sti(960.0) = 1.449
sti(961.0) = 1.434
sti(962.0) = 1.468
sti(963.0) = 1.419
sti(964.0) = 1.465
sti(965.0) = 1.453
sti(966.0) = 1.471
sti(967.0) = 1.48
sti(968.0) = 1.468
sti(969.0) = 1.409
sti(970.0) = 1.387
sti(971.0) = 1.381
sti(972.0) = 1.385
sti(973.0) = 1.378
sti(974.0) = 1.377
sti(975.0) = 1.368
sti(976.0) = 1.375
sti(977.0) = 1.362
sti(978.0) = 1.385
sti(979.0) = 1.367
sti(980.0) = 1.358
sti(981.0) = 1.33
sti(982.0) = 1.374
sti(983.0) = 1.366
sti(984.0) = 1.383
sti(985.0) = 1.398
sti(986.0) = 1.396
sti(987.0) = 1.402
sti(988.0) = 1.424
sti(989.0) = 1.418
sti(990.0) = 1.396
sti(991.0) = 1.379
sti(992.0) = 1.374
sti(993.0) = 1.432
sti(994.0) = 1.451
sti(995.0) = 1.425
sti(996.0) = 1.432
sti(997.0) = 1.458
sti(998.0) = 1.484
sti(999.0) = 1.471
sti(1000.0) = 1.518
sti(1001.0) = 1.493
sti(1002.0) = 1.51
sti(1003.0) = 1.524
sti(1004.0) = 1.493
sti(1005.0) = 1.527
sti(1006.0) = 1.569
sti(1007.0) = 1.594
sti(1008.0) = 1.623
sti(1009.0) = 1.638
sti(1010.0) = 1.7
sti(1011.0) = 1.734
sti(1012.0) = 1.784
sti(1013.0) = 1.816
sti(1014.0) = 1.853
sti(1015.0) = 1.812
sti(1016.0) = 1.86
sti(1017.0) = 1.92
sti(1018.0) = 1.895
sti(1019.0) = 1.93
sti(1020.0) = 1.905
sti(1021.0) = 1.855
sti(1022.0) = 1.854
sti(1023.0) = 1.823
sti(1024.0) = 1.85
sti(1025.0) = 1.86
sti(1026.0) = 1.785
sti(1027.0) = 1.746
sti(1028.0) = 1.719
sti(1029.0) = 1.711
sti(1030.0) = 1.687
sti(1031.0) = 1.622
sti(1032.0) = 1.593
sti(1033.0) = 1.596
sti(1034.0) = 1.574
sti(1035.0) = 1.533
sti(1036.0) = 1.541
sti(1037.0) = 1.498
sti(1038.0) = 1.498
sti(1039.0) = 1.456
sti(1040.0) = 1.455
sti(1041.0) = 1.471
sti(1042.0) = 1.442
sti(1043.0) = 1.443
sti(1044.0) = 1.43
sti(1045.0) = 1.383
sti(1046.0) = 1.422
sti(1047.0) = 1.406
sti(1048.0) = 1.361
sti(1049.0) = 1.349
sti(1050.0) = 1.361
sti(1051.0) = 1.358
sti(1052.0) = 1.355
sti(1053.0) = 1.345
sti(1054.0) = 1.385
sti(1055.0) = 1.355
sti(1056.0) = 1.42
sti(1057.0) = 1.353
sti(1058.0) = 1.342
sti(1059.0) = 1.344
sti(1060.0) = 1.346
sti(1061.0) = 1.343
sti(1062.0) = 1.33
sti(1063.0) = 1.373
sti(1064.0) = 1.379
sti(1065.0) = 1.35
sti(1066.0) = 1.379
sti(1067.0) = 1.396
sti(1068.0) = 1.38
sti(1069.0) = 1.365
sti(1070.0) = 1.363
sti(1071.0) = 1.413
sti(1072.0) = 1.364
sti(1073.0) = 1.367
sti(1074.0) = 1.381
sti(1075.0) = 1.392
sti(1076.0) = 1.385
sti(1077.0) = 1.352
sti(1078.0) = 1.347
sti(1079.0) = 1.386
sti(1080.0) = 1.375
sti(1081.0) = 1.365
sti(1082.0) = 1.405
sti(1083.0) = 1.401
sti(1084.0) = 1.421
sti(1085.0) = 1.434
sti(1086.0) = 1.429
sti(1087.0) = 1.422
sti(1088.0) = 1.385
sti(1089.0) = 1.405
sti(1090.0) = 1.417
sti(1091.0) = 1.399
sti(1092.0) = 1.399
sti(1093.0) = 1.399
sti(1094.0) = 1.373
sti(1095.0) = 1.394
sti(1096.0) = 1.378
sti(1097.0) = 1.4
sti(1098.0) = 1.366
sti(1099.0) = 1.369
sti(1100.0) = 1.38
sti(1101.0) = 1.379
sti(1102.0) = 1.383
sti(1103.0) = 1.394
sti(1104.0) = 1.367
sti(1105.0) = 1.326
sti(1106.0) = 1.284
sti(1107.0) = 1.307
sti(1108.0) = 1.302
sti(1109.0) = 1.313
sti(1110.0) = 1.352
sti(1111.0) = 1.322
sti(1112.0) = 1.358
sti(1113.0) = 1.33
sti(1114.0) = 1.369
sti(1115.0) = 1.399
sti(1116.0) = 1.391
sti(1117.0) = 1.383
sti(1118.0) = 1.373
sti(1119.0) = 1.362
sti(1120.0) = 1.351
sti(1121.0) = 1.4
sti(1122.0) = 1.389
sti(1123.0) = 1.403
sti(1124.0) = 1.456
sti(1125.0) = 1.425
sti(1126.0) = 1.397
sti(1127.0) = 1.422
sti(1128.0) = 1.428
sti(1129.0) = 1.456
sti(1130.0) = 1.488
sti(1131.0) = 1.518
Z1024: 0.012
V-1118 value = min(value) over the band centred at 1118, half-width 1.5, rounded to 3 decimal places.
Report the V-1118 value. 1.362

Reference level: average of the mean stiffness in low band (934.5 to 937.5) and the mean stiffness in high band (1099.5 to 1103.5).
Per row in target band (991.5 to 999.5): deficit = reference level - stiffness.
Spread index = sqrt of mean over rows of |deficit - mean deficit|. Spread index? 0.159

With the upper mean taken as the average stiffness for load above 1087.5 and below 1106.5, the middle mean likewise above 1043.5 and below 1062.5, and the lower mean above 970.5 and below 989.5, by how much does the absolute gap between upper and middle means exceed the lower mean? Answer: -1.37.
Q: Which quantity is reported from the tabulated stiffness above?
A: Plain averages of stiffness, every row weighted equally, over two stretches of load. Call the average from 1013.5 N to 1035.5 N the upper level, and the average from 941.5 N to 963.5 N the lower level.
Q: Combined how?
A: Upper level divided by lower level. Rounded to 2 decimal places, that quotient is 1.19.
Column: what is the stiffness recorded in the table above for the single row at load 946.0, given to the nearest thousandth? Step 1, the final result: 1.532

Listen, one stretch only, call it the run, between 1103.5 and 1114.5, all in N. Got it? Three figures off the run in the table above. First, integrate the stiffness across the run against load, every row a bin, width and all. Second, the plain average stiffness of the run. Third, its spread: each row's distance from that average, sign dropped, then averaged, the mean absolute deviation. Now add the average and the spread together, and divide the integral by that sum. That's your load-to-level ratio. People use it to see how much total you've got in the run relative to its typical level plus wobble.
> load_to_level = 11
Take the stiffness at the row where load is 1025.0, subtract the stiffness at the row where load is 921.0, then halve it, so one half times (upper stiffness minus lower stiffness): 0.20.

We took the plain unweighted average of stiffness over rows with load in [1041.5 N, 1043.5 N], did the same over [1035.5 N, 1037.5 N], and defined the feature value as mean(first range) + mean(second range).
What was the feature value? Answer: 2.96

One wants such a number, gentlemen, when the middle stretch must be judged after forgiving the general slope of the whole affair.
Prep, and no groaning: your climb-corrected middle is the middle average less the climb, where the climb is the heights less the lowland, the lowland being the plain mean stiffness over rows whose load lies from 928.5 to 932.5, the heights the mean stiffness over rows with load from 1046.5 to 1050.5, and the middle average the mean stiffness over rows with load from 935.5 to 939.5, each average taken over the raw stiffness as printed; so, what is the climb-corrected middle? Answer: 1.61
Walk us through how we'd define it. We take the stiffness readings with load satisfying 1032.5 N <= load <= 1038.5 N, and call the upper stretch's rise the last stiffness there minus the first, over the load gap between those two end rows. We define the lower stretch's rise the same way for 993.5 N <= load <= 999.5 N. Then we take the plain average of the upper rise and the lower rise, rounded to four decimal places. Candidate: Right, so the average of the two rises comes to -0.0078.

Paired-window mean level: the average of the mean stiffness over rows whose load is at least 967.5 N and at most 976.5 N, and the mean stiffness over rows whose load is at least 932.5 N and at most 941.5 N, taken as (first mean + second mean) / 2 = 1.44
